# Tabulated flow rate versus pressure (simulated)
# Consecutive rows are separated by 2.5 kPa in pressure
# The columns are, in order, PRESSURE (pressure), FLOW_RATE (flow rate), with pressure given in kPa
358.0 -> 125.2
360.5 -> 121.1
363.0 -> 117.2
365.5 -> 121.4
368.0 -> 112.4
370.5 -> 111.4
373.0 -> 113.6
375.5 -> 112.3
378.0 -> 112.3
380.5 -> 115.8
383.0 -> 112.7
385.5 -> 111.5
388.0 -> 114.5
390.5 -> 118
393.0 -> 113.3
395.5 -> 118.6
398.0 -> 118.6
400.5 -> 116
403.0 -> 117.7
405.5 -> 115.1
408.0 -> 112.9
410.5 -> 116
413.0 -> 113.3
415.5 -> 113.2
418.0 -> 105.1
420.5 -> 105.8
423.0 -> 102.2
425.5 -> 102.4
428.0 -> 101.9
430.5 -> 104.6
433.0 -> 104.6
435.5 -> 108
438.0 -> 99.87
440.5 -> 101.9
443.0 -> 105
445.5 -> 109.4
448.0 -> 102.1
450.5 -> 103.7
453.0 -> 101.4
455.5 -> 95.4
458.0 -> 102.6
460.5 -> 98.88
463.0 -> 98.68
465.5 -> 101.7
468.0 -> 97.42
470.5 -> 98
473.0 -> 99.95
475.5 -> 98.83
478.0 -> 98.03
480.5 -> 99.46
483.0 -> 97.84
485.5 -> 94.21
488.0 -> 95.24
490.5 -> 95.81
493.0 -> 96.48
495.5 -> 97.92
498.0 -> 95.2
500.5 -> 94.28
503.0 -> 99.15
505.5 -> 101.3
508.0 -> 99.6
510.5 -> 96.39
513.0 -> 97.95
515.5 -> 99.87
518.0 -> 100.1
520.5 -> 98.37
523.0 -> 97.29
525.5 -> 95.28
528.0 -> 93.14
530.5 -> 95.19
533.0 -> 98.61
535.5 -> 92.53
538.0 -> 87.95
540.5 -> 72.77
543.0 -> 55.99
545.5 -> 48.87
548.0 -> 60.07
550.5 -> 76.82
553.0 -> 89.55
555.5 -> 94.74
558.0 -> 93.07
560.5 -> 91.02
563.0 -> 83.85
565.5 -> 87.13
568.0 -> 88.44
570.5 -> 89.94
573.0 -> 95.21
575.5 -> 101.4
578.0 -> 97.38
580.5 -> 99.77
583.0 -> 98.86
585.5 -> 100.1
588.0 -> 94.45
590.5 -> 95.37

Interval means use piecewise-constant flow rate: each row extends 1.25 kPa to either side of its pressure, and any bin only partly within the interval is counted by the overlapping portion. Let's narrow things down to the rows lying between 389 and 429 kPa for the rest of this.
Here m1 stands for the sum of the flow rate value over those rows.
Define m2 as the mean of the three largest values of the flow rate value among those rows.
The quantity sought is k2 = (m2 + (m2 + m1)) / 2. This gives 1013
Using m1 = 1790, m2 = 118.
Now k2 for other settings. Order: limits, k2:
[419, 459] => 933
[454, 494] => 886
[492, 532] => 879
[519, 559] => 773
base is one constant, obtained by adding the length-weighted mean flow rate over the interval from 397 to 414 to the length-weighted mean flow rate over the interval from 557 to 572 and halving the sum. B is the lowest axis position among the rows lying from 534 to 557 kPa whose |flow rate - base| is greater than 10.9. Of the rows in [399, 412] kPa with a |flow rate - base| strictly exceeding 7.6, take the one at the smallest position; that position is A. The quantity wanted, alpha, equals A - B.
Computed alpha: -137.5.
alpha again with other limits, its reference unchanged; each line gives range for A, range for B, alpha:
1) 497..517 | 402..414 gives 97.5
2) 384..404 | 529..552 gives -152.5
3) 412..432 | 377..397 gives 32.5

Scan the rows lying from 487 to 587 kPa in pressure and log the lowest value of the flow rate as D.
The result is 48.87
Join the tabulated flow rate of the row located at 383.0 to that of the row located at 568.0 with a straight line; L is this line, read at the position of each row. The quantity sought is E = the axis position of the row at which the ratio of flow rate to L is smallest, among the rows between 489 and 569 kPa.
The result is 545.5 kPa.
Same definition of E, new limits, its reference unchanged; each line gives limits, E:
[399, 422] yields 418.0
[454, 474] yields 455.5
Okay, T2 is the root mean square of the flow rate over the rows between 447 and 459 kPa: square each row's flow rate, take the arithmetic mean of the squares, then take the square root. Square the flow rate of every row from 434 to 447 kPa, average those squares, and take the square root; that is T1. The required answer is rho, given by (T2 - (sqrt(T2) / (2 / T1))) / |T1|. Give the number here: -4.06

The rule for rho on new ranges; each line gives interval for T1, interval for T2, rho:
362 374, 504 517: -4.12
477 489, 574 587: -3.96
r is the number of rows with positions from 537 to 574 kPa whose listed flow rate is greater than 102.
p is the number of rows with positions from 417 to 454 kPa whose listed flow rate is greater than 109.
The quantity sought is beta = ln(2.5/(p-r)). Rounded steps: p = 1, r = 0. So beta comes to 0.9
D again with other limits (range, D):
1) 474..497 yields 94.21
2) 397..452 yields 99.87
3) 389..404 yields 113.3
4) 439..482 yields 95.4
